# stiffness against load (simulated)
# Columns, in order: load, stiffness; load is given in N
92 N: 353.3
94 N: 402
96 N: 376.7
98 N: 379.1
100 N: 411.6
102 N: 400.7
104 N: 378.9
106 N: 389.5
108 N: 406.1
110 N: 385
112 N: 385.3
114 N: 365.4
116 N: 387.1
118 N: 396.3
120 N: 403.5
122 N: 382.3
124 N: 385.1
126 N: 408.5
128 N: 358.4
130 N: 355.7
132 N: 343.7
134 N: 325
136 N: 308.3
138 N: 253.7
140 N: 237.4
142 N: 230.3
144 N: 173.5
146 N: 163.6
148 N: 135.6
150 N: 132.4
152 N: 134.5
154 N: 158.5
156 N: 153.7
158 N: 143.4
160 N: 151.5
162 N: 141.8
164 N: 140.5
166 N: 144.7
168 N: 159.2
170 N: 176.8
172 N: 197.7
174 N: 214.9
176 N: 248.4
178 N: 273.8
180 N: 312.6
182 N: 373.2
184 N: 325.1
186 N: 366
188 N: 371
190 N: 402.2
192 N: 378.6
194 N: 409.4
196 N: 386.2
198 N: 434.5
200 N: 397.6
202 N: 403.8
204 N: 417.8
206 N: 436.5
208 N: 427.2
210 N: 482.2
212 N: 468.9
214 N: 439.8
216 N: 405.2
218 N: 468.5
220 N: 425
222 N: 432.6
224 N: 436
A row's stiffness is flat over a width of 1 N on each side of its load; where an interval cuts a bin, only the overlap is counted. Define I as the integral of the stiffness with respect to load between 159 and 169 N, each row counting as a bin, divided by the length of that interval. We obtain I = 148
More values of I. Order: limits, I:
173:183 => 285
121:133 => 372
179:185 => 337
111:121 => 388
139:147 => 201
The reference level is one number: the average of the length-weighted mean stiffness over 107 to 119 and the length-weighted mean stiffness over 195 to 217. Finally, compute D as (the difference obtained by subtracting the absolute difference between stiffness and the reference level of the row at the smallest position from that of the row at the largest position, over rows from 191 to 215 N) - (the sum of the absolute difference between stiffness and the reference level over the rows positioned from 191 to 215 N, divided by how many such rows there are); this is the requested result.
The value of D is -23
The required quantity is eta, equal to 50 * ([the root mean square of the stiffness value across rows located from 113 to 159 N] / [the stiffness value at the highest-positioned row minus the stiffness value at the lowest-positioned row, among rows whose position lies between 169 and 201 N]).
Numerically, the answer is 67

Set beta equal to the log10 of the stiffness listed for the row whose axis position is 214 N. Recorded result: 2.64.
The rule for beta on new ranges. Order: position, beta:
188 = 2.57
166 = 2.16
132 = 2.54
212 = 2.67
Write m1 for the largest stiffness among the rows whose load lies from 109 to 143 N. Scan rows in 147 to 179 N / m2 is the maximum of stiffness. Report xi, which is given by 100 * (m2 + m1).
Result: 68230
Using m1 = 408.5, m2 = 273.8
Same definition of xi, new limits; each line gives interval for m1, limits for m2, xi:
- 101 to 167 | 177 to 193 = 81070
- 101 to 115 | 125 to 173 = 81460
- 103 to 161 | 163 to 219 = 89070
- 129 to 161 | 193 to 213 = 83790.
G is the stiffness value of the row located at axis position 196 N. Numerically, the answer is 386.2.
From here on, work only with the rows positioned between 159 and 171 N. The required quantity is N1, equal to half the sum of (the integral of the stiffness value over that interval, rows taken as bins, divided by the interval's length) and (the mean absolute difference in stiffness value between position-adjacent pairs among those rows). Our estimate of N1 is 81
